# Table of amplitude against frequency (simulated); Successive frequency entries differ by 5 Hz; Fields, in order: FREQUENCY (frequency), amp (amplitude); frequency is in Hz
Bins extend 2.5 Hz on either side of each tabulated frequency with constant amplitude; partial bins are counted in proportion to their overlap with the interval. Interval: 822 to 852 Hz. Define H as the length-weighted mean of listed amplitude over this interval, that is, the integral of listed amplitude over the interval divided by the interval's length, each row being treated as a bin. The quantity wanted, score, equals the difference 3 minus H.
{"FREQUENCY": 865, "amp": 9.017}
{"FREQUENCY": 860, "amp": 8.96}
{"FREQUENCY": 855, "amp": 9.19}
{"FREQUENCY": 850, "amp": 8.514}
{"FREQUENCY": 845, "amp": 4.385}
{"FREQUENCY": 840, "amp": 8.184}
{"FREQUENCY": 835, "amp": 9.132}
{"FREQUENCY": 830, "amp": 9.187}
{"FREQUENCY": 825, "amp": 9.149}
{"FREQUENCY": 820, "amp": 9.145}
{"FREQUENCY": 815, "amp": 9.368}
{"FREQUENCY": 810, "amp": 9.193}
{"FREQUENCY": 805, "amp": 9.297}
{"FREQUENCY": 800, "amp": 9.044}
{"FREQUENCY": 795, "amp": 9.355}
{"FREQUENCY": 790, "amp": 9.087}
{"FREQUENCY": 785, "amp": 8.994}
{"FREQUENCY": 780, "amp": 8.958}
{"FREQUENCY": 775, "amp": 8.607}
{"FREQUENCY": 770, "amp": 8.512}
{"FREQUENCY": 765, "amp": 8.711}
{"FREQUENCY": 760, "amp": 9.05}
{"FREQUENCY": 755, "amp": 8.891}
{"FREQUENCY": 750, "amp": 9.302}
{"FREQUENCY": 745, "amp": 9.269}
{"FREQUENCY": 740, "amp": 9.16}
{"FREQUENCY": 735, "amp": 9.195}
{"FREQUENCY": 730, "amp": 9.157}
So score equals -5.1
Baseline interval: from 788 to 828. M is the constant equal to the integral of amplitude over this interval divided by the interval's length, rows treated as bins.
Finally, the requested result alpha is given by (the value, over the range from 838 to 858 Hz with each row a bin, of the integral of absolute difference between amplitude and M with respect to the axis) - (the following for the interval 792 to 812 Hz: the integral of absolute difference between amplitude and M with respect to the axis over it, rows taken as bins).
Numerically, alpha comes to 30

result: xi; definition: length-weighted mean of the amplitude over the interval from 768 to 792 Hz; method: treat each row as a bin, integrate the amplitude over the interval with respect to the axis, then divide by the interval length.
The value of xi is 8.8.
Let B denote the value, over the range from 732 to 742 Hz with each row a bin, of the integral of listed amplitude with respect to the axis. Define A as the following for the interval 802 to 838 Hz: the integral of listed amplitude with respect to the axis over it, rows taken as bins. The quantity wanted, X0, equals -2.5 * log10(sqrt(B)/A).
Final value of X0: 3.8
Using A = 331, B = 92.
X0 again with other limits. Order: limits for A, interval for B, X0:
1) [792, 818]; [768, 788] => 3.1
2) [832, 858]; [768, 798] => 2.8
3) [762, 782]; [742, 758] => 2.9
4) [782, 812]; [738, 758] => 3.3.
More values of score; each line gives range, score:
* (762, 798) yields -5.9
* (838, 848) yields -3.3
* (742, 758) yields -6.2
